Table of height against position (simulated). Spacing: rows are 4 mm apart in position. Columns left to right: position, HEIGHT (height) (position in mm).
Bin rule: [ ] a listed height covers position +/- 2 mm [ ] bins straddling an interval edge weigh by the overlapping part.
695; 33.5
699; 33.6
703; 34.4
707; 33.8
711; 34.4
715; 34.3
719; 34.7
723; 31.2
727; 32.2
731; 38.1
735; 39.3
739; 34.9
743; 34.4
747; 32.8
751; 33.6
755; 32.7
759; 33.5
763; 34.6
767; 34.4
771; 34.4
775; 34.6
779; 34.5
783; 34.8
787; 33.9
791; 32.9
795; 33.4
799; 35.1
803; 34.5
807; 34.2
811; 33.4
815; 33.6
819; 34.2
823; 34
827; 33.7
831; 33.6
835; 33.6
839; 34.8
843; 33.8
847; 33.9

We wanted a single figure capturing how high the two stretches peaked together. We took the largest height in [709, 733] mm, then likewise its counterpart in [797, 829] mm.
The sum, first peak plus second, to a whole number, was 73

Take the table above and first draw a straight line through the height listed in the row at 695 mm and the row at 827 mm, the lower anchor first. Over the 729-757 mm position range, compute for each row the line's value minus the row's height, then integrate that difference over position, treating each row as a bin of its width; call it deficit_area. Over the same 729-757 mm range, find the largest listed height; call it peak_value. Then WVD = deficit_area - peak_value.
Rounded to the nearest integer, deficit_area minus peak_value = -82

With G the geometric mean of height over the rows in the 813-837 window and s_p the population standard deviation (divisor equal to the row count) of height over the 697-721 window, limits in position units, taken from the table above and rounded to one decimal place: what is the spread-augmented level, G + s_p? 34.2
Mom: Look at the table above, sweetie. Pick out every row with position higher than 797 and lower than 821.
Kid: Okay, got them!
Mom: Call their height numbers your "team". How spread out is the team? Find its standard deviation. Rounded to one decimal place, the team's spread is 0.6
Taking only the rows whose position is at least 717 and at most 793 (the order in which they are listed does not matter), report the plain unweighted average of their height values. 34.3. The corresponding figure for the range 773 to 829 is 34.1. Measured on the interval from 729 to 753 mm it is 35.5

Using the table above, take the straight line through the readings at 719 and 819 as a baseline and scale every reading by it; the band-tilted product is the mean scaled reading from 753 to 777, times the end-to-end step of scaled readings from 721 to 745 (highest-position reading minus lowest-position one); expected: 0.094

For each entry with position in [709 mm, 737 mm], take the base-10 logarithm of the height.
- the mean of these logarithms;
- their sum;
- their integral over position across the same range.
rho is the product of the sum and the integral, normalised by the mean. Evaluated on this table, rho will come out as 302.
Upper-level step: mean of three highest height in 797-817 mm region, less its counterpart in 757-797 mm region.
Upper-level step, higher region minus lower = -0.07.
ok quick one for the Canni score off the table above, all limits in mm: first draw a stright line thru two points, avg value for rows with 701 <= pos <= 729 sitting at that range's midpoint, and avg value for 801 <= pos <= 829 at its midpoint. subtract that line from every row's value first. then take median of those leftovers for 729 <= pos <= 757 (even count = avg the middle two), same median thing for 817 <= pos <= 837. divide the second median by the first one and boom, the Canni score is -0.4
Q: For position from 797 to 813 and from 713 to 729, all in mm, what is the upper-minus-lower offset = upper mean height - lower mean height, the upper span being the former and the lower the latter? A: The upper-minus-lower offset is 1.2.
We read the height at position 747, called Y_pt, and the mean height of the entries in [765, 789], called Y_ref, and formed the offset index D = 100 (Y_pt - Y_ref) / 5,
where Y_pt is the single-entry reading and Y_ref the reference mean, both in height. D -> -33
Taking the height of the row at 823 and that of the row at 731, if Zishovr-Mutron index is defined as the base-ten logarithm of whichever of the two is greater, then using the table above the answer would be 1.581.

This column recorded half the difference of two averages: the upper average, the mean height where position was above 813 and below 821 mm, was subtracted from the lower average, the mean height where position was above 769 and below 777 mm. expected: 0.30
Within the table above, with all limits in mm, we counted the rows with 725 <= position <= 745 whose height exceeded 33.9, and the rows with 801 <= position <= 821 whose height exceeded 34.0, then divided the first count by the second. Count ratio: 1.3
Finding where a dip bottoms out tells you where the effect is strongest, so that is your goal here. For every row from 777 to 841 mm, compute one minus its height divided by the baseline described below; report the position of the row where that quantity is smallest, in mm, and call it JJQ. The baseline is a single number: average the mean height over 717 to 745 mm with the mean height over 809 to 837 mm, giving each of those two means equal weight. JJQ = 799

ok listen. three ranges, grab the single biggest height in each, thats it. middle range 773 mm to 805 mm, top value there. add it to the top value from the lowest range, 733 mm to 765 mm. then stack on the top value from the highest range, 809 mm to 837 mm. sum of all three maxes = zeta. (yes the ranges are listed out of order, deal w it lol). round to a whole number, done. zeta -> 109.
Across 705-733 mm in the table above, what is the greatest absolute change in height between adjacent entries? 5.9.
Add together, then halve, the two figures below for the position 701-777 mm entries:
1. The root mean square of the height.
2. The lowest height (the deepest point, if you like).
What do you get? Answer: 32.8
